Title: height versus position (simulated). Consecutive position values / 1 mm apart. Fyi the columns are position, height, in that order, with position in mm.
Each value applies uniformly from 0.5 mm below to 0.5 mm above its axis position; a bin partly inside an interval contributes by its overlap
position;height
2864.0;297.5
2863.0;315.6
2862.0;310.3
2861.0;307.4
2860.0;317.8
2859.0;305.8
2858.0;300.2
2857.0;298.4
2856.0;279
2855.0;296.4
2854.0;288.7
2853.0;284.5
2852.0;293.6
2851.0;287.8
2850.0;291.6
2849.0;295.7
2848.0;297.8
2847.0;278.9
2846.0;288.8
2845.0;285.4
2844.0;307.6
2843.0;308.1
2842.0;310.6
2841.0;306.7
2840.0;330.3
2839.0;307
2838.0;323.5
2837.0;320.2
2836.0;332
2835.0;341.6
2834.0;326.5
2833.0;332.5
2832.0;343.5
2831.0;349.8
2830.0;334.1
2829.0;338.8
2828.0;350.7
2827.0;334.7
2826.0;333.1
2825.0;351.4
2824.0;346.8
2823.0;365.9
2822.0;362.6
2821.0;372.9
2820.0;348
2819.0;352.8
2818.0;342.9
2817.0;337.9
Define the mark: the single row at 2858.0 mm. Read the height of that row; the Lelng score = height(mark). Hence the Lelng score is 300.2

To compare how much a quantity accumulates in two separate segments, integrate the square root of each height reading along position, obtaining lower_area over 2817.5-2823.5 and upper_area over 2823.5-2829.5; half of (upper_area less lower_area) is -1.2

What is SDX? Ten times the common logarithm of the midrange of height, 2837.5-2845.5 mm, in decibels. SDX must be 24.9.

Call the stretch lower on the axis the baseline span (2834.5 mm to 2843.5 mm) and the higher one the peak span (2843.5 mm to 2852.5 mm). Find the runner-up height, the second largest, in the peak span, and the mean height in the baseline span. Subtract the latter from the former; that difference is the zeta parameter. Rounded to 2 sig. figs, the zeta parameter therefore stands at -22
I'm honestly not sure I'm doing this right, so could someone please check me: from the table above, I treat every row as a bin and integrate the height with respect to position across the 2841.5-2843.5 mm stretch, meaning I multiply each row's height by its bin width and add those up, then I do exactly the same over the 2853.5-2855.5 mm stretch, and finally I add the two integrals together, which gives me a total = 1204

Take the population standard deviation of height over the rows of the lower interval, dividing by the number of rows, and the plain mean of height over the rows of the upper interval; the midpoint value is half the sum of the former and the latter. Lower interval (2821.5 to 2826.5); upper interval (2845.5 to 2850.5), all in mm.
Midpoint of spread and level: 151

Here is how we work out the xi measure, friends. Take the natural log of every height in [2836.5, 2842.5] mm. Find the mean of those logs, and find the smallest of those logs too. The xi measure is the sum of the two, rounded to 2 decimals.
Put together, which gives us 11.48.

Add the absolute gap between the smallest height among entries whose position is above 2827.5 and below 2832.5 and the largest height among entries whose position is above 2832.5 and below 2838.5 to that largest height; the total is 349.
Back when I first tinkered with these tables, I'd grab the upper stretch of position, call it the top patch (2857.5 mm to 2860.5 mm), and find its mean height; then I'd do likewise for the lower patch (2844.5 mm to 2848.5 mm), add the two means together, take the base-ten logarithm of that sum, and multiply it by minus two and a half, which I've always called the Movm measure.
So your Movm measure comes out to -6.94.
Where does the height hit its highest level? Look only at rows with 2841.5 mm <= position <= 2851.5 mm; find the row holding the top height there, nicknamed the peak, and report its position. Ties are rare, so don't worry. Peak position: 2842.0 mm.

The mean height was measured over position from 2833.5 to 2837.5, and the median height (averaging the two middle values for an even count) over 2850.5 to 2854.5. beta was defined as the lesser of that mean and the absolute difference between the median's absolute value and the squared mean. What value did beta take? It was 330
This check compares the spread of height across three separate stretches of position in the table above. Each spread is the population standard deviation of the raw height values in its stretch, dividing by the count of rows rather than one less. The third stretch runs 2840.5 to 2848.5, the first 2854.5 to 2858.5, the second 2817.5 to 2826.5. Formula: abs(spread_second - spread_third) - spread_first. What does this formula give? -8.2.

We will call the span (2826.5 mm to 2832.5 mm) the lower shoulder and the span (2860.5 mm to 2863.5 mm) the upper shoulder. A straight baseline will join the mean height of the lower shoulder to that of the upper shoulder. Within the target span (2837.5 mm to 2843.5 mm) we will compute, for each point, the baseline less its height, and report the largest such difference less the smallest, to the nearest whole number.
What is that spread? 24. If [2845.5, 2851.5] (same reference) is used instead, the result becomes 20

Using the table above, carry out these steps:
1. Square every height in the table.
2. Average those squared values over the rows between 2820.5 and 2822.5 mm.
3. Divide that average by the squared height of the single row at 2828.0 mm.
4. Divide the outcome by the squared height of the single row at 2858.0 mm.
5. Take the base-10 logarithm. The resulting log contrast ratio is -4.91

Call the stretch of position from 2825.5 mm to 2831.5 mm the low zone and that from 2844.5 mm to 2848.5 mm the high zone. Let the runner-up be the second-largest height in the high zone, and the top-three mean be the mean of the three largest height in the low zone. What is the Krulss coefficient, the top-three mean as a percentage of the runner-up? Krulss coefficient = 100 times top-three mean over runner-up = 120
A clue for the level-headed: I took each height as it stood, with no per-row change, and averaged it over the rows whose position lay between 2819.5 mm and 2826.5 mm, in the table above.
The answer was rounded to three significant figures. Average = 354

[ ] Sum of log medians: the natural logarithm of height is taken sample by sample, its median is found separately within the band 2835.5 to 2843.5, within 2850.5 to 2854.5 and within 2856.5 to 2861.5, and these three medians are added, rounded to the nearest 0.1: 17.1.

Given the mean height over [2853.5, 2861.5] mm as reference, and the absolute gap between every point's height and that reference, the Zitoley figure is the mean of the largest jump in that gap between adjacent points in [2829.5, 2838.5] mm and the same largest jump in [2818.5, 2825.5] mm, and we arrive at 20.3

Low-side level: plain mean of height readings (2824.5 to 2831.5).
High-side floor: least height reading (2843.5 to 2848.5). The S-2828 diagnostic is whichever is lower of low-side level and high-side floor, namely 279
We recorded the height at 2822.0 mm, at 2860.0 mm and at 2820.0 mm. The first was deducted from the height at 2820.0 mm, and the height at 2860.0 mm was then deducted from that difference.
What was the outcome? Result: -332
